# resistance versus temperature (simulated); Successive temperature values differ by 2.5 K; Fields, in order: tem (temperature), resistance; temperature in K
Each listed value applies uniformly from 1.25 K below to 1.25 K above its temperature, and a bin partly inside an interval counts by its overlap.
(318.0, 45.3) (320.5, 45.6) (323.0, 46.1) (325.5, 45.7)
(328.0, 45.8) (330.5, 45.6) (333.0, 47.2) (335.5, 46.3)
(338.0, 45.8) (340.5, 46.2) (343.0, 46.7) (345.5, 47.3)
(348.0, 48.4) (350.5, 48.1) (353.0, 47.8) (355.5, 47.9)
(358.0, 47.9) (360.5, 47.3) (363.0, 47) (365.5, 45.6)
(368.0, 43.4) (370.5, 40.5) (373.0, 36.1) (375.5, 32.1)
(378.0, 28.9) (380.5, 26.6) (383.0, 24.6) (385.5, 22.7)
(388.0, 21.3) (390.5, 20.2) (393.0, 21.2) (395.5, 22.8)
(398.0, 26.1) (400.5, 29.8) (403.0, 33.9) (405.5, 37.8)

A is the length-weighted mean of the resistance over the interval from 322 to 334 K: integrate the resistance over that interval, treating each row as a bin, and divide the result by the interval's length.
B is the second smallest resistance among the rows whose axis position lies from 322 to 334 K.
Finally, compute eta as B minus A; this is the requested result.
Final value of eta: -0.4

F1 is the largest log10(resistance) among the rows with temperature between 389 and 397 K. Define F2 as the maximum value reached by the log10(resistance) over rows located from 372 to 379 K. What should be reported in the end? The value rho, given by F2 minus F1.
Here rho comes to 0.200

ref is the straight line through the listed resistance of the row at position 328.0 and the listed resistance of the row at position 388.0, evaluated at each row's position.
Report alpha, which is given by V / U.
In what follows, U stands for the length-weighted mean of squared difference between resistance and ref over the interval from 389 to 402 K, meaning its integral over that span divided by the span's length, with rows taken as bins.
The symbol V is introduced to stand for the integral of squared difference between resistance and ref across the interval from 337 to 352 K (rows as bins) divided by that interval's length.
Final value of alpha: 1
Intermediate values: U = 62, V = 72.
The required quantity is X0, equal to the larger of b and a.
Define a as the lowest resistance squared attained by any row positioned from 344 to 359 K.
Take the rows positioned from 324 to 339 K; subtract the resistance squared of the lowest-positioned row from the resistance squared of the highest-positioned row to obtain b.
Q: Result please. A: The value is 2237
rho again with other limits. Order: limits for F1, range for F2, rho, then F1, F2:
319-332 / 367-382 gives -0.026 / 1.66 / 1.64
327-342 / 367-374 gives -0.036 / 1.67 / 1.64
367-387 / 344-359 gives 0.047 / 1.64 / 1.68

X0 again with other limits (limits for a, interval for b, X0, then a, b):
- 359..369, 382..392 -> 1884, 1884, -197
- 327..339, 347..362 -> 2079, 2079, -105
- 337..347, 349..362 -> 2098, 2098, -76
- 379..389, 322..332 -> 454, 454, -46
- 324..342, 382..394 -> 2079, 2079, -156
